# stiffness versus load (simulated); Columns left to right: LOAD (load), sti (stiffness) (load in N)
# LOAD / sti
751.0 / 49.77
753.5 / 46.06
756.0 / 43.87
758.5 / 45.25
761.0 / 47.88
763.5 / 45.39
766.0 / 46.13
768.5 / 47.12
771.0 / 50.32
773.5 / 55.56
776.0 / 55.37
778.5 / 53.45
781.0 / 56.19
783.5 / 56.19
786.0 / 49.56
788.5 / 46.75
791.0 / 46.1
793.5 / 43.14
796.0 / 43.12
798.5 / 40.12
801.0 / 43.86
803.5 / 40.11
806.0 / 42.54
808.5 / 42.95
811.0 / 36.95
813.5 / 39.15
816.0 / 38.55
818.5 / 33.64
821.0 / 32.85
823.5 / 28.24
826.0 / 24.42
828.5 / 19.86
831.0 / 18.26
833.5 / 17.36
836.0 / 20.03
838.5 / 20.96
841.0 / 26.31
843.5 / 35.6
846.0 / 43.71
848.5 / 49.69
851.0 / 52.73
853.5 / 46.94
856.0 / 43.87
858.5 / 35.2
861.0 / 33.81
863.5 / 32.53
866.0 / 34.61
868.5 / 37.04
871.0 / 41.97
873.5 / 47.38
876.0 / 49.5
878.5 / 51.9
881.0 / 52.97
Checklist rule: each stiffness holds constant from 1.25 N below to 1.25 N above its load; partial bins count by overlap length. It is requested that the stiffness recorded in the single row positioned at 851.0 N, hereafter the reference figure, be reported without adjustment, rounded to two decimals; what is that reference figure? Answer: 52.73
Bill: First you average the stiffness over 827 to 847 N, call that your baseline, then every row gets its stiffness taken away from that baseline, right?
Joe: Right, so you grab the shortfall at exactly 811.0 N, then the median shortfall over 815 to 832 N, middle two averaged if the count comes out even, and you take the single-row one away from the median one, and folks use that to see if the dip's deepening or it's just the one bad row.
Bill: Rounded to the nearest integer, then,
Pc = 9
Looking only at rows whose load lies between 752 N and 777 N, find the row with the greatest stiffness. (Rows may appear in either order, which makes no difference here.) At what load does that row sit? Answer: 773.5 N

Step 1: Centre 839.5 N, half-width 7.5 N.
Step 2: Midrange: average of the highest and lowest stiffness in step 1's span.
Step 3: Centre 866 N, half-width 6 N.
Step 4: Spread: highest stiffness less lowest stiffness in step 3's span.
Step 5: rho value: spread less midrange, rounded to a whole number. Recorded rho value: -21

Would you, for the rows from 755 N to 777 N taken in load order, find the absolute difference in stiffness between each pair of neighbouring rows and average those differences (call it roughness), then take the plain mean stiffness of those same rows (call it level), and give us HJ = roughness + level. 51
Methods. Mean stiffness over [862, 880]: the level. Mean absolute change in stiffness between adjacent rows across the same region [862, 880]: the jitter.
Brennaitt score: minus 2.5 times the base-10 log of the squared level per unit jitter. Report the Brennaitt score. -6.9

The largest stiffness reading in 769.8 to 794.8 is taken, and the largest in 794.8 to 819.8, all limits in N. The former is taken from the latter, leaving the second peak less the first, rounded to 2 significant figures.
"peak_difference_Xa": -12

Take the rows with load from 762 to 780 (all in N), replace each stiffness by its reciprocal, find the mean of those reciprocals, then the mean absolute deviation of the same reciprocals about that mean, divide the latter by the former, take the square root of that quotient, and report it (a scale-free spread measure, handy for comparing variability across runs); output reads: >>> 0.271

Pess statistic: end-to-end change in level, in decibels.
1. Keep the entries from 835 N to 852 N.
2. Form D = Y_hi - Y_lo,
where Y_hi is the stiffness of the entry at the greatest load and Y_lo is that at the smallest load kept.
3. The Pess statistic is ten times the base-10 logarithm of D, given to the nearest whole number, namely 15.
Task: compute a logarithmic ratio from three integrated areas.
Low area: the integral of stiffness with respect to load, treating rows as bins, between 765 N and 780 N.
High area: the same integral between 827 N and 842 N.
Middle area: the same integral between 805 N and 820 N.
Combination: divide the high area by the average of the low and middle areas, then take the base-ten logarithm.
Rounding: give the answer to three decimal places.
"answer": -0.344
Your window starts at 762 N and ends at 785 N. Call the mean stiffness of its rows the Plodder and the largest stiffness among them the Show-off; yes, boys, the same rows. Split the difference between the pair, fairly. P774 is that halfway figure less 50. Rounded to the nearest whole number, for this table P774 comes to 4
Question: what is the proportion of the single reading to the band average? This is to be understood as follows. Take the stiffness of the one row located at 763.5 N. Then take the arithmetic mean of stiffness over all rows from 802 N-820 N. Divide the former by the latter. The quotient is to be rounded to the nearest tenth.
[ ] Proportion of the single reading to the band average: 1.2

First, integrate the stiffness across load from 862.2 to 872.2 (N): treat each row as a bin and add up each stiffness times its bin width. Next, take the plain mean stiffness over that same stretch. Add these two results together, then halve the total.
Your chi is 201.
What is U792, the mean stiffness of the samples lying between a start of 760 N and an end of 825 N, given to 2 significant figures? 45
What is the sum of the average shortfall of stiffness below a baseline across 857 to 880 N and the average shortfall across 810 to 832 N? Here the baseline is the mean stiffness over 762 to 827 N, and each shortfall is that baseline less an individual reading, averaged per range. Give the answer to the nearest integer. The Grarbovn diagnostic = 17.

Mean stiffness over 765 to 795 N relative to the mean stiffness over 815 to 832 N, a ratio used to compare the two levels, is 1.80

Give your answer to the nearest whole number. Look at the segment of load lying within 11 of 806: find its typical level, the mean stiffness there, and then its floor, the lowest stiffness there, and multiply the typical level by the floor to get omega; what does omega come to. 1508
